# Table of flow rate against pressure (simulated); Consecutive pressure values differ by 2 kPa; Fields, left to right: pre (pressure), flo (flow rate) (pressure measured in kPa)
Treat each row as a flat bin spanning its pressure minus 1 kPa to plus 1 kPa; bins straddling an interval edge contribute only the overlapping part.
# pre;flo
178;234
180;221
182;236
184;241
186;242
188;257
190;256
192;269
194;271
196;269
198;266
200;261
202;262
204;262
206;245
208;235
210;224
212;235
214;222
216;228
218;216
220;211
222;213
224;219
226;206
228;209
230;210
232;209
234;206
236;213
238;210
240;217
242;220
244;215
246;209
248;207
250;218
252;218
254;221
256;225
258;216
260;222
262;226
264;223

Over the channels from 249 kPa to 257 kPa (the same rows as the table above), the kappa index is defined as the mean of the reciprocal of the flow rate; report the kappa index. 0.0045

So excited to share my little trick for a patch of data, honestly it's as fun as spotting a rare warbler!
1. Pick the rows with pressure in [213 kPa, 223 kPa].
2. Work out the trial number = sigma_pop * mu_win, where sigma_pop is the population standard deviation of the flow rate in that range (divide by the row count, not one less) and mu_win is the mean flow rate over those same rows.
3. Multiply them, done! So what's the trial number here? 1358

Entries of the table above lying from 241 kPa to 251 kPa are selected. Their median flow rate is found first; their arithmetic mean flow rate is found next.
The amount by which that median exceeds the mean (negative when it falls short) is 1.2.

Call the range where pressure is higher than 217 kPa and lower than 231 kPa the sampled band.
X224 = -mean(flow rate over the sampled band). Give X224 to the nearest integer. -212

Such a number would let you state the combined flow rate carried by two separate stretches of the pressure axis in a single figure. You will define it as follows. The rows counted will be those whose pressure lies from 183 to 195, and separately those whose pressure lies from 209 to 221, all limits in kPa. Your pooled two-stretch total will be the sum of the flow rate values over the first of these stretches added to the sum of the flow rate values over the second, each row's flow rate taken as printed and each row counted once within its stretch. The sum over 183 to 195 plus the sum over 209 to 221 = 2872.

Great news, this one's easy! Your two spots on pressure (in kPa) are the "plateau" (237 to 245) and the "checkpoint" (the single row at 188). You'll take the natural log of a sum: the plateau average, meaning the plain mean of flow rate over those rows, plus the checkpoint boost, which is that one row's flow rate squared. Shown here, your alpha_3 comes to 11.1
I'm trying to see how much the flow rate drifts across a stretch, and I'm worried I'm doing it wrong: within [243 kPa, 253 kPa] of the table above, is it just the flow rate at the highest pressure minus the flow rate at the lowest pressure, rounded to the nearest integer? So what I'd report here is 3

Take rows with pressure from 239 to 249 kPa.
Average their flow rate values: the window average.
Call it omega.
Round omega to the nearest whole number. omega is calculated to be 214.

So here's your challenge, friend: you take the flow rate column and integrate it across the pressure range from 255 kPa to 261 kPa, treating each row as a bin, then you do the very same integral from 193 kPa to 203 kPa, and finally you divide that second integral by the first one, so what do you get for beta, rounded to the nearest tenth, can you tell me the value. 2.0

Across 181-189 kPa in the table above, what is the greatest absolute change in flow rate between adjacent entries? 15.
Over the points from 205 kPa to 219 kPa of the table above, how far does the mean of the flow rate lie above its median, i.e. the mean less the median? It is 1.3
